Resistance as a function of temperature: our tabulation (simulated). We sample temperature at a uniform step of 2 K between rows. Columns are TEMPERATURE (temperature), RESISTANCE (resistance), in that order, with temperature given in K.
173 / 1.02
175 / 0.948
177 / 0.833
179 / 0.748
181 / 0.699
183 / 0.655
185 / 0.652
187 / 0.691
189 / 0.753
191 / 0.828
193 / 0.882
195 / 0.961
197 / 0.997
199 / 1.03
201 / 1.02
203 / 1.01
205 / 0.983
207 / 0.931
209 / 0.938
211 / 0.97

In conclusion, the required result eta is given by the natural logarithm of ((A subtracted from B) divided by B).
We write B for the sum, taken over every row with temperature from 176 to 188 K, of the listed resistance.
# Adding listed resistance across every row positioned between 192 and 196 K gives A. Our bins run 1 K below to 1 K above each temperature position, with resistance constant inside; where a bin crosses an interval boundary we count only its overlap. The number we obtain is -0.6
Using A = 1.84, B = 4.3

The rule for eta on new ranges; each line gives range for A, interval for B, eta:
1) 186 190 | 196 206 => -0.3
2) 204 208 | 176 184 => -1.1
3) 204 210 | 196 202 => -2.7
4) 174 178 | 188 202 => -0.3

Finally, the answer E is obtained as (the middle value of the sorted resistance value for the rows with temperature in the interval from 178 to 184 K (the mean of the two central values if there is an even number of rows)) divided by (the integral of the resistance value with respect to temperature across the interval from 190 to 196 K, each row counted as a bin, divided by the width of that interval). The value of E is 0.79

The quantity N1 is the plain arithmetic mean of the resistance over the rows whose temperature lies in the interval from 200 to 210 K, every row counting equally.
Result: 0.98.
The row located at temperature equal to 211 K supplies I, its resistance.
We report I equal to 0.97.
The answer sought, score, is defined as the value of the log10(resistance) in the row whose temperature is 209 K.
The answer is -0.03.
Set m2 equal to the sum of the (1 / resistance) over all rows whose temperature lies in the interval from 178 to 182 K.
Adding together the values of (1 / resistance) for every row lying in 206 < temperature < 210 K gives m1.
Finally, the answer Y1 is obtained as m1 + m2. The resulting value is 4.91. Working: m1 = 2.14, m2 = 2.77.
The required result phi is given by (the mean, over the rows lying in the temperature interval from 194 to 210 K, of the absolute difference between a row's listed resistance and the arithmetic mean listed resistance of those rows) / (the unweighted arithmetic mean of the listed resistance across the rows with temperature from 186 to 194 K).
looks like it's 0.04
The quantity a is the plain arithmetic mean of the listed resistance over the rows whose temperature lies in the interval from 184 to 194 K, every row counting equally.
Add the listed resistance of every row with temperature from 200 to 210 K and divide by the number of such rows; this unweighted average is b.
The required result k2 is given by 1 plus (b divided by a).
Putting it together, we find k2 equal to 2.3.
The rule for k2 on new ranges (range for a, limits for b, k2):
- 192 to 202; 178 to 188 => 1.7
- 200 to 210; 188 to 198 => 1.9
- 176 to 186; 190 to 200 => 2.3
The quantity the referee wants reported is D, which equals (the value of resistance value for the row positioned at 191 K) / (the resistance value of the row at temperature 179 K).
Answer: 1.11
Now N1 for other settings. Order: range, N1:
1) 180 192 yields 0.71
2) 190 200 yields 0.94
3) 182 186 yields 0.65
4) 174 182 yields 0.81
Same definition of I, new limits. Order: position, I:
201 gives 1.02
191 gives 0.828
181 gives 0.699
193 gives 0.882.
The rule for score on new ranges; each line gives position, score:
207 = -0.03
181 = -0.16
